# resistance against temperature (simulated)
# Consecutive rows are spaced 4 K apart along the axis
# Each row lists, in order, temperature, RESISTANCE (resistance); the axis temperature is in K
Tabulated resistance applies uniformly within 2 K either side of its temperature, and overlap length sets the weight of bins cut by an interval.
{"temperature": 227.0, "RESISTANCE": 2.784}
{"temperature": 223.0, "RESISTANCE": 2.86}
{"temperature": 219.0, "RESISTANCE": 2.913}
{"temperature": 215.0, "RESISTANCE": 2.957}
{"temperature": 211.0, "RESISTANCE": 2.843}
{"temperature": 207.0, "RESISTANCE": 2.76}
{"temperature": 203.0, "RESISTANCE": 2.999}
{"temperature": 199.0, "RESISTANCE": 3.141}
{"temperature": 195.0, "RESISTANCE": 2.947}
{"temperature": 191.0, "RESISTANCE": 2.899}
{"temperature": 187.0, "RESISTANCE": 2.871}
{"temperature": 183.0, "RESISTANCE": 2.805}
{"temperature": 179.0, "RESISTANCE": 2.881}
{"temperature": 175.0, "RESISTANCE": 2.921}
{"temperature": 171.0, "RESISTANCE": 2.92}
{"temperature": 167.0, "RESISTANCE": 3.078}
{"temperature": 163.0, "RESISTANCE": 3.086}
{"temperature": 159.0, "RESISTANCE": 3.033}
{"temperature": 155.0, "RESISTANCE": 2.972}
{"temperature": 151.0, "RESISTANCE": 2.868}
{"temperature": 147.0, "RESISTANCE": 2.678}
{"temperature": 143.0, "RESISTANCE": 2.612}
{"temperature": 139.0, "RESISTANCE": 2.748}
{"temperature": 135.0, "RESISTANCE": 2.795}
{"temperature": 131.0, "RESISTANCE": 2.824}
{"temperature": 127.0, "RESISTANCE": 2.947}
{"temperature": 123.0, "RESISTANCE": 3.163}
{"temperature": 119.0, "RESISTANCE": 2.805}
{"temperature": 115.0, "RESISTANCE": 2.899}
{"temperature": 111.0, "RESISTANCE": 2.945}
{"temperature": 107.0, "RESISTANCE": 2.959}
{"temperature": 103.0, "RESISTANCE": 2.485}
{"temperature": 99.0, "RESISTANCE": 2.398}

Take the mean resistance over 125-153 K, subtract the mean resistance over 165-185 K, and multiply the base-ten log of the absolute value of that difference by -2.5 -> 2.14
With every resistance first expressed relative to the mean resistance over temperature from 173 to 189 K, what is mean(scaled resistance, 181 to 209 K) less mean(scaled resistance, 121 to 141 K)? 0.008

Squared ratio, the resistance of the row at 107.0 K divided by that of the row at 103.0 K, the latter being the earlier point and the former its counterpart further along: 1.42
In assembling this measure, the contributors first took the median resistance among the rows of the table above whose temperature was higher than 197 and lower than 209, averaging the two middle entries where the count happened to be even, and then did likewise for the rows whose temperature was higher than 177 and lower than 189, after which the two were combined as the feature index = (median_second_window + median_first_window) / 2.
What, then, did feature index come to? 2.935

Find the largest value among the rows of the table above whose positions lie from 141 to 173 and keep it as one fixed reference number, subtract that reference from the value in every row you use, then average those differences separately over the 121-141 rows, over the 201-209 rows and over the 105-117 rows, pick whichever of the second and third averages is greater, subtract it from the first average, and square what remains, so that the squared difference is 0.0015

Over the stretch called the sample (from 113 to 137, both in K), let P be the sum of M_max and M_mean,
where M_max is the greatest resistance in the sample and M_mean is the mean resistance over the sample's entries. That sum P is 6.07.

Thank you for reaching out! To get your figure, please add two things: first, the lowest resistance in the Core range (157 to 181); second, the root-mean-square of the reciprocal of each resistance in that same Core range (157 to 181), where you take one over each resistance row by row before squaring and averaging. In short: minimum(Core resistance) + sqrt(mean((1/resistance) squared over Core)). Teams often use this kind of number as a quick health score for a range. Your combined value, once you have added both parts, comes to 3.22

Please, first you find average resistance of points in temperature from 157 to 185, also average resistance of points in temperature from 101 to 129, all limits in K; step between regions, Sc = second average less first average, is -0.074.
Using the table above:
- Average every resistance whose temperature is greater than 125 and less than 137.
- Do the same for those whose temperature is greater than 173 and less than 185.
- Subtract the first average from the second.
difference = 0.01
